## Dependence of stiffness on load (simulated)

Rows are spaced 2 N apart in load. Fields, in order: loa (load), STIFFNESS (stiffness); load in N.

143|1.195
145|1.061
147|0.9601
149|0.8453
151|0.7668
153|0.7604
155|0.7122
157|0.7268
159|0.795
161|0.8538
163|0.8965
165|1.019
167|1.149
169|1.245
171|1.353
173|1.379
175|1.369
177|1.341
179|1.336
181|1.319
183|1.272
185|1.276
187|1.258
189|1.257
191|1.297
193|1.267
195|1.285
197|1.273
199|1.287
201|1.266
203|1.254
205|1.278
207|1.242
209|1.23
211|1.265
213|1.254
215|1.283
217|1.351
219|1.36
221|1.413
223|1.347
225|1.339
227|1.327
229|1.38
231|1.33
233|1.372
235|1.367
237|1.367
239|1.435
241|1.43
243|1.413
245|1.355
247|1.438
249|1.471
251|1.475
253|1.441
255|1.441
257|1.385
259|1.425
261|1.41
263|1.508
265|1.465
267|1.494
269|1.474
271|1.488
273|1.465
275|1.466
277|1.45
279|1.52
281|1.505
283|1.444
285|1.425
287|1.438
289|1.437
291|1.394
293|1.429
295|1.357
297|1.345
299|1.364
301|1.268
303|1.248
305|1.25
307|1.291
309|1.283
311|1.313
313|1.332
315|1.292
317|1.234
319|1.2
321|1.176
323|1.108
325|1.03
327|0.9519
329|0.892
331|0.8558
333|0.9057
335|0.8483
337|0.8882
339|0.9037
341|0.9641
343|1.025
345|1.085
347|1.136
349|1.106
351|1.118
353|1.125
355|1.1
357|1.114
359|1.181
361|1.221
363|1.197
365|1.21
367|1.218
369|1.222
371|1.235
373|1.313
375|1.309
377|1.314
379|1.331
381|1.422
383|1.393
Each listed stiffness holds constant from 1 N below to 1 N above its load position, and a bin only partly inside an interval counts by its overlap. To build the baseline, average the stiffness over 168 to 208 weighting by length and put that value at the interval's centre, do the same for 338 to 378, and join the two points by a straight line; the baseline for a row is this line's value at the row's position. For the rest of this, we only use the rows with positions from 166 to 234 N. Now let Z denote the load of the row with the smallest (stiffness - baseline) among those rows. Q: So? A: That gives 167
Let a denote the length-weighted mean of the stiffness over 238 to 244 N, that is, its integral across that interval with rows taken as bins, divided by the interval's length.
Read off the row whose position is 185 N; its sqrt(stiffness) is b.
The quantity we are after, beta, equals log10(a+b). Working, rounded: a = 1.43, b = 1.13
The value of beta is 0.407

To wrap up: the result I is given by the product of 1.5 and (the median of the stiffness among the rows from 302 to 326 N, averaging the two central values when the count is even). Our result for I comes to 1.87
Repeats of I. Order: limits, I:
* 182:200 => 1.91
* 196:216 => 1.90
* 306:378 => 1.73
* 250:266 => 2.16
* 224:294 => 2.16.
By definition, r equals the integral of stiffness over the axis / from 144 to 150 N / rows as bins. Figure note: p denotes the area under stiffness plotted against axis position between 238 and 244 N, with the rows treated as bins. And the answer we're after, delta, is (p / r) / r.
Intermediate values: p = 8.6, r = 5.7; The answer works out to 0.26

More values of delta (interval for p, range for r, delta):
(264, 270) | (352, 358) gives 0.20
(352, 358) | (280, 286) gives 0.09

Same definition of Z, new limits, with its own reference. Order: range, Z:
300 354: 335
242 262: 245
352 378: 355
